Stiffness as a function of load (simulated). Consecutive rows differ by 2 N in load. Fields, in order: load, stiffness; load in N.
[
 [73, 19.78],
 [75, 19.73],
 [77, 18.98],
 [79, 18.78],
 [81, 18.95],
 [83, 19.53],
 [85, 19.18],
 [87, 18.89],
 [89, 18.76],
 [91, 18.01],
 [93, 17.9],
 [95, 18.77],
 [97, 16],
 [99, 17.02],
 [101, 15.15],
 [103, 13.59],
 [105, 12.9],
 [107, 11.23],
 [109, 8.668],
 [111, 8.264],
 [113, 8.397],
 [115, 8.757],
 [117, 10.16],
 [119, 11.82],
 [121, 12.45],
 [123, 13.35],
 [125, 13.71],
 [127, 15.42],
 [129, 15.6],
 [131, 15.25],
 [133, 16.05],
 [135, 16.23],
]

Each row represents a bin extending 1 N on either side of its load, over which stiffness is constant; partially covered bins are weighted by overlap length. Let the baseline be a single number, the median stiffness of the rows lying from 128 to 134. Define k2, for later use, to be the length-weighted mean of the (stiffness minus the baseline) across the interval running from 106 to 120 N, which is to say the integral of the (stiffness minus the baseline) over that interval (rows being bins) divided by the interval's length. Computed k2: -6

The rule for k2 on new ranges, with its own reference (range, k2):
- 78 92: 3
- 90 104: 1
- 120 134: -1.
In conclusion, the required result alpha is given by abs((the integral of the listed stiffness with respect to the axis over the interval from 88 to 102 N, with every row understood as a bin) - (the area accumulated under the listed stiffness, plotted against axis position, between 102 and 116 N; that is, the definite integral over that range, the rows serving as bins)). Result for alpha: 100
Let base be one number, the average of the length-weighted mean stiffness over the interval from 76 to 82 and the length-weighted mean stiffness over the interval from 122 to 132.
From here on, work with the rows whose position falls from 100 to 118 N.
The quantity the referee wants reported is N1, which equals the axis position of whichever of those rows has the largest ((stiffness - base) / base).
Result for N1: 101 N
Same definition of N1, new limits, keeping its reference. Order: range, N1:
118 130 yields 129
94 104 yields 95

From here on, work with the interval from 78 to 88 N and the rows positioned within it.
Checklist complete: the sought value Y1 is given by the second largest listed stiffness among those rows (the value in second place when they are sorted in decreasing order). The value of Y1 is 19.18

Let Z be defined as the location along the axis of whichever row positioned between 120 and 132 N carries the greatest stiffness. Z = 129 N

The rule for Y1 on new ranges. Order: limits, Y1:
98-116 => 15.15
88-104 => 18.76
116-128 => 13.71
